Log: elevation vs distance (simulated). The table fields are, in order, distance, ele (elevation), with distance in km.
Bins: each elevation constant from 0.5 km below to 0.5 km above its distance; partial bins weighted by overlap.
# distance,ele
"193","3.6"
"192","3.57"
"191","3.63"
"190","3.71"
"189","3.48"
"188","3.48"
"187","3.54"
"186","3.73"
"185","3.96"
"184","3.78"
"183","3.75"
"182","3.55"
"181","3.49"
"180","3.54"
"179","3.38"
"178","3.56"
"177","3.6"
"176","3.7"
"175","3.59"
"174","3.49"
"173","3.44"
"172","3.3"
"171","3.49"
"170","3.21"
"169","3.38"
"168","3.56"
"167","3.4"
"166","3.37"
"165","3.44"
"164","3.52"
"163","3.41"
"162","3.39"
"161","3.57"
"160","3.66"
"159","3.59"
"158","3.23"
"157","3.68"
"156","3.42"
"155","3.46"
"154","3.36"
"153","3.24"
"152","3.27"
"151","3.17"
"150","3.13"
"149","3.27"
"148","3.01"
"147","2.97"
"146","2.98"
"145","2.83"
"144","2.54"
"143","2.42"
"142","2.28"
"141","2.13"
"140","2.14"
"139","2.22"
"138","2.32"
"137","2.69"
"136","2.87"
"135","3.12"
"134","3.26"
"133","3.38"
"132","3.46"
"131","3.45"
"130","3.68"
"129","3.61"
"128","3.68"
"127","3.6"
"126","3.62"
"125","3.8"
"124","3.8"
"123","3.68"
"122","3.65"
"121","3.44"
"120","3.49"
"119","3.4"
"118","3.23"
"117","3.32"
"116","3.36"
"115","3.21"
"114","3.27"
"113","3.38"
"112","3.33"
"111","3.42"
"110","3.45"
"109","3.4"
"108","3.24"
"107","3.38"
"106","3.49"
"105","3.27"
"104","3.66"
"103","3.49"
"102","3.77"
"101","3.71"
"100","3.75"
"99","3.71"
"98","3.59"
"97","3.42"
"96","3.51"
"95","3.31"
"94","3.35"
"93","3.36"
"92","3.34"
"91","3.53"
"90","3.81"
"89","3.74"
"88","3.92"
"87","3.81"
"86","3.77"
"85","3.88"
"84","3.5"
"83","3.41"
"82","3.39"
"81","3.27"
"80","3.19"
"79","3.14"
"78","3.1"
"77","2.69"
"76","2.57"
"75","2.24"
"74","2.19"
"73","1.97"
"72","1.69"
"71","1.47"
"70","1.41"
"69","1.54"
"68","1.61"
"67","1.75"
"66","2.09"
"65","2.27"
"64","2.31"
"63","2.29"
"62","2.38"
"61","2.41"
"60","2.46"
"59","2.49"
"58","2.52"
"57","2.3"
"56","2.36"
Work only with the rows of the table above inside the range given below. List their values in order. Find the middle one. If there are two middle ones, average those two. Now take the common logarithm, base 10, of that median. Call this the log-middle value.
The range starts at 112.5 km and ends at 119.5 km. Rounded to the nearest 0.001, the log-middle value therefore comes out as 0.521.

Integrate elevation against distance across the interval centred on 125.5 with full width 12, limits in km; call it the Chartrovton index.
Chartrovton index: 43.5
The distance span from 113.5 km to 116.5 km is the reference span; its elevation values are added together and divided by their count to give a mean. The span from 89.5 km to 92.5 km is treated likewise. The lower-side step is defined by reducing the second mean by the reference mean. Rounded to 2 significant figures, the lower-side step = 0.28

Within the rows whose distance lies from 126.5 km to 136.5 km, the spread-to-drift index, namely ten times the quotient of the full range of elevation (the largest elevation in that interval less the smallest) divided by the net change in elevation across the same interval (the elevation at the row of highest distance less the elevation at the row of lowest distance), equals -11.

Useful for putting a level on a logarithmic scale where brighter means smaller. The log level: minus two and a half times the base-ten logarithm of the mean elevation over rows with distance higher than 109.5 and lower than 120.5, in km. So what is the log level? -1.31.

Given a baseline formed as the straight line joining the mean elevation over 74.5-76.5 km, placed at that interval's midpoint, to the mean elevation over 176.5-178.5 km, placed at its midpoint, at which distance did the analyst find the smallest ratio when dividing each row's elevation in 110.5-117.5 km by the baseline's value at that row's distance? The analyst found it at 115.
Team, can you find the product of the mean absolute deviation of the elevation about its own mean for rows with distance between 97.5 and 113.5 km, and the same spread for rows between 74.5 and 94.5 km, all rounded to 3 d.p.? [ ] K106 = 0.048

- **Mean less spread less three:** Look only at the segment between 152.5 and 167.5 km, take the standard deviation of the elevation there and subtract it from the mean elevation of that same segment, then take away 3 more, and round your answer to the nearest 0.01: 0.32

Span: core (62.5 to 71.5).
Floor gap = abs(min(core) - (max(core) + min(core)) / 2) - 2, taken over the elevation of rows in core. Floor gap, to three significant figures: -1.55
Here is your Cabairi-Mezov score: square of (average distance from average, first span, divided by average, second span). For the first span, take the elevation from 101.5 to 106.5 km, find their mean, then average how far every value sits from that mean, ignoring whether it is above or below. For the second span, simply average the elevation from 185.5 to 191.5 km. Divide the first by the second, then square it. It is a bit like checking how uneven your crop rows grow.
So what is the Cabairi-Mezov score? 0.0016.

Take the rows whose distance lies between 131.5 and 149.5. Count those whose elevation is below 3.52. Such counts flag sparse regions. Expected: 18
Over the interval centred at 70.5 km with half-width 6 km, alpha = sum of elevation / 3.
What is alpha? 7.6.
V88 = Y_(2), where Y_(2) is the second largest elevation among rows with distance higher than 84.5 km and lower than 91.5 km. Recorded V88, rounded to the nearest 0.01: 3.88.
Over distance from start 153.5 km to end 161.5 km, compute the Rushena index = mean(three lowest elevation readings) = 3.34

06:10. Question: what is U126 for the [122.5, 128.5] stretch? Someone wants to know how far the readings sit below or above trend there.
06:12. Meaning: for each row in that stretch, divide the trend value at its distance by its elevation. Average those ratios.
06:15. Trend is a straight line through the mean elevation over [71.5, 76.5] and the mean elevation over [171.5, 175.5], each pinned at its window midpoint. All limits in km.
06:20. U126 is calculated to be 0.76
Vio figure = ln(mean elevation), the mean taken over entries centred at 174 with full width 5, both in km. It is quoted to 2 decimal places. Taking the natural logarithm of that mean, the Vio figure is 1.25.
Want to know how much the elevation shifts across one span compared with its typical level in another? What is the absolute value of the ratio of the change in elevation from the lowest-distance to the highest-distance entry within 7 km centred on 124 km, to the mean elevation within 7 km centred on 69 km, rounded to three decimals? 0.097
